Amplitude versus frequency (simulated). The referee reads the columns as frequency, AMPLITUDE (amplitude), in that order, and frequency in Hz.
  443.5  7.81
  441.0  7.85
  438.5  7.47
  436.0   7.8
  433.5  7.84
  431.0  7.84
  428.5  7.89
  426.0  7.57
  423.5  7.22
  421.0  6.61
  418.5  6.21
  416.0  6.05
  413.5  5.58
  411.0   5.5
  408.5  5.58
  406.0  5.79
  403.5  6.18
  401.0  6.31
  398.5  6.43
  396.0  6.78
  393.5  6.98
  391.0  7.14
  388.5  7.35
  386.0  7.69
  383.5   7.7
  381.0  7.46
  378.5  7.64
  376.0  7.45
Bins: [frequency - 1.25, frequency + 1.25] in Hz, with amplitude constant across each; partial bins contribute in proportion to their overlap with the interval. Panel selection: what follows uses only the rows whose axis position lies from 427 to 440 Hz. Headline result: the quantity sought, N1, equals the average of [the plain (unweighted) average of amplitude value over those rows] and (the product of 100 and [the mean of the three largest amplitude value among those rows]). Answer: 397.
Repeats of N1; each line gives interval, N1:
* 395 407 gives 328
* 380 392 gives 385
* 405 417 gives 293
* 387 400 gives 361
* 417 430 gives 382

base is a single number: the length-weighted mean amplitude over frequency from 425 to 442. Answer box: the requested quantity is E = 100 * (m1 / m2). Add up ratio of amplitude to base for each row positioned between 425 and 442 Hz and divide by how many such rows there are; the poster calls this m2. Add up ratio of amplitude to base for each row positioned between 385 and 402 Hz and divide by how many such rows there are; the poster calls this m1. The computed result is 90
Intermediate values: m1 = 0.90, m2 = 1.00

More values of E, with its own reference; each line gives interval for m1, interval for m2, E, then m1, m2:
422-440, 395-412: 126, 0.99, 0.78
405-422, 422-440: 77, 0.76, 0.99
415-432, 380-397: 97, 0.91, 0.94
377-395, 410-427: 116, 0.96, 0.82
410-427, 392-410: 102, 0.82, 0.81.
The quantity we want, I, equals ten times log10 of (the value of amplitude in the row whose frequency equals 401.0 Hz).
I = 8.0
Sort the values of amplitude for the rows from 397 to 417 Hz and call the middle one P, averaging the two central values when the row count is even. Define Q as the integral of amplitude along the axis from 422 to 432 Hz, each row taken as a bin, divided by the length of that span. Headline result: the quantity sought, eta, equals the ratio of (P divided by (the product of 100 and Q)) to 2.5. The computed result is 0.0031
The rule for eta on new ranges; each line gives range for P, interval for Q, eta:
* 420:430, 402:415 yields 0.0052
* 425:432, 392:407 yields 0.0049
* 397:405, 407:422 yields 0.0043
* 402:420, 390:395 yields 0.0033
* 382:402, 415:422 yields 0.0045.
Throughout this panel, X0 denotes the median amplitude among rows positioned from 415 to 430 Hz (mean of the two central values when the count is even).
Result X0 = 6.9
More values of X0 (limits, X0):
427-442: 7.8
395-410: 6.2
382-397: 7.2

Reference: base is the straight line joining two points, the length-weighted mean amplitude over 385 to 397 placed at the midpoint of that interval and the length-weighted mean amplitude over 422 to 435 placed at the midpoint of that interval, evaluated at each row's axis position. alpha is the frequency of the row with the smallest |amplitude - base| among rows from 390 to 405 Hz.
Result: 391.0 Hz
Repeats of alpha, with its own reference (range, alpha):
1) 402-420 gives 403.5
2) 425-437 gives 436.0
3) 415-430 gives 426.0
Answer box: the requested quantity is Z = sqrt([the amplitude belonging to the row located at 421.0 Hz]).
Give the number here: 2.57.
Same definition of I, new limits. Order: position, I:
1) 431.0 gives 8.9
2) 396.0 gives 8.3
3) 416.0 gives 7.8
